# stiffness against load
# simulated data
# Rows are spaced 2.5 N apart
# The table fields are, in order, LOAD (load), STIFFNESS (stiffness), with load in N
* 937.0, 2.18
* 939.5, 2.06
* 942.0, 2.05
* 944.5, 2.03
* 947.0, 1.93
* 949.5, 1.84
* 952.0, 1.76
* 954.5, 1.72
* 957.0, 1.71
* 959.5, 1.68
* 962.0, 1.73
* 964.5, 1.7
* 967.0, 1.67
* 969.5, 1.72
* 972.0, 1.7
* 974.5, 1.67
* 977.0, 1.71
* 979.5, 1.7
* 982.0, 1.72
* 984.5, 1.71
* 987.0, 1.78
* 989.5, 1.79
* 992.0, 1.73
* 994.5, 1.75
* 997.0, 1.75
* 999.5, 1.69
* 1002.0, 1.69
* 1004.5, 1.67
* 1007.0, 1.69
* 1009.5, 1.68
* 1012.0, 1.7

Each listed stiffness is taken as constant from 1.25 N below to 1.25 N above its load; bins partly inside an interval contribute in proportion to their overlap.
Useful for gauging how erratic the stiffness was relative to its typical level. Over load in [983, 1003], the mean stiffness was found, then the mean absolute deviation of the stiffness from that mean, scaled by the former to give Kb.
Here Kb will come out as 0.018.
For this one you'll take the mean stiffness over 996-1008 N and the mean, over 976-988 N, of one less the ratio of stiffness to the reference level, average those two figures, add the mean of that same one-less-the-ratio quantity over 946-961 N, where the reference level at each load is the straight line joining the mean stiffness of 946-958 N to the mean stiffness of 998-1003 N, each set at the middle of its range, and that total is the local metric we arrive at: 0.86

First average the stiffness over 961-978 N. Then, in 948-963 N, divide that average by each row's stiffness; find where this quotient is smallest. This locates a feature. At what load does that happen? 949.5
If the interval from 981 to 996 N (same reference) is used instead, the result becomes 989.5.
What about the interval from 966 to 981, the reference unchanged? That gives 969.5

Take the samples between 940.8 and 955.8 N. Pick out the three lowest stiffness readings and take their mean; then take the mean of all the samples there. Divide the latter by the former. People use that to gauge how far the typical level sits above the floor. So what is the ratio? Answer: 1.06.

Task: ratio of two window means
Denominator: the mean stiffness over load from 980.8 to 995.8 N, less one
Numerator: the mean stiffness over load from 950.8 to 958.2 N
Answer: 2.32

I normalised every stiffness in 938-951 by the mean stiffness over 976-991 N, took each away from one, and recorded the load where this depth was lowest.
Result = 939.5 N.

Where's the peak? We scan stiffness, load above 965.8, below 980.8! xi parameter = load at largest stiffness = 969.5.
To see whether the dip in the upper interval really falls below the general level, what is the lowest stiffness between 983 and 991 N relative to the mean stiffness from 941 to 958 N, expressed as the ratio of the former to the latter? 0.918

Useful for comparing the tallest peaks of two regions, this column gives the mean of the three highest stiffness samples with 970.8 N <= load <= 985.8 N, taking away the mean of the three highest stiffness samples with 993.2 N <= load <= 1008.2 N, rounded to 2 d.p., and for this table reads -0.02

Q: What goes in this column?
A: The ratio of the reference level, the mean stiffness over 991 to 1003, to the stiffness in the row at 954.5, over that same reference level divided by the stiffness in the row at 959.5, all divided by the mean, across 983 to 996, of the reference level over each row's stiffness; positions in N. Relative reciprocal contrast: 0.99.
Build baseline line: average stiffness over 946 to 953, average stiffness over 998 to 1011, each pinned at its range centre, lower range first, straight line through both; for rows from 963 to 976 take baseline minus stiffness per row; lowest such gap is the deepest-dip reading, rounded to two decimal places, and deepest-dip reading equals 0.07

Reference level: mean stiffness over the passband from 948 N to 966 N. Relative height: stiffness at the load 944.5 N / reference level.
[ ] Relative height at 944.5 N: 1.17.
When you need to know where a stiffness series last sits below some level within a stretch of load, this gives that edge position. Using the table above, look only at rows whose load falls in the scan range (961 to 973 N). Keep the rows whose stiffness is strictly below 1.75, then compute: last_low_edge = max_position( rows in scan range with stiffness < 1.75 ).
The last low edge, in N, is 972.0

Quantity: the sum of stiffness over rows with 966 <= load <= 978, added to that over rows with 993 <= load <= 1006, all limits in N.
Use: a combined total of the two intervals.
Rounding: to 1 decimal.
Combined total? 17.0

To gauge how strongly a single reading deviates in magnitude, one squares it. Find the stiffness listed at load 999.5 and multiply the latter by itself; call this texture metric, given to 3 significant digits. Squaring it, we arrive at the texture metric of 2.86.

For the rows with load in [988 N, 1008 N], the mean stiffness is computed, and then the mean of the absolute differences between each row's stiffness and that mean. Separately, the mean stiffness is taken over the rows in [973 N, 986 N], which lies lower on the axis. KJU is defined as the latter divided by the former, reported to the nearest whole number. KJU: 49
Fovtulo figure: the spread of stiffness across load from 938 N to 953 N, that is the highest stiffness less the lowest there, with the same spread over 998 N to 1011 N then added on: 0.3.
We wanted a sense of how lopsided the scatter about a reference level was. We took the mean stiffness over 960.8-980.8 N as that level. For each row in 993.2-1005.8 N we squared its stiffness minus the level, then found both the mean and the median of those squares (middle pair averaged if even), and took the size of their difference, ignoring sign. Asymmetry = 0.000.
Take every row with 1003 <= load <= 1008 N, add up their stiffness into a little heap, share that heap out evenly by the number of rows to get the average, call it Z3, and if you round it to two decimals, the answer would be 1.68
